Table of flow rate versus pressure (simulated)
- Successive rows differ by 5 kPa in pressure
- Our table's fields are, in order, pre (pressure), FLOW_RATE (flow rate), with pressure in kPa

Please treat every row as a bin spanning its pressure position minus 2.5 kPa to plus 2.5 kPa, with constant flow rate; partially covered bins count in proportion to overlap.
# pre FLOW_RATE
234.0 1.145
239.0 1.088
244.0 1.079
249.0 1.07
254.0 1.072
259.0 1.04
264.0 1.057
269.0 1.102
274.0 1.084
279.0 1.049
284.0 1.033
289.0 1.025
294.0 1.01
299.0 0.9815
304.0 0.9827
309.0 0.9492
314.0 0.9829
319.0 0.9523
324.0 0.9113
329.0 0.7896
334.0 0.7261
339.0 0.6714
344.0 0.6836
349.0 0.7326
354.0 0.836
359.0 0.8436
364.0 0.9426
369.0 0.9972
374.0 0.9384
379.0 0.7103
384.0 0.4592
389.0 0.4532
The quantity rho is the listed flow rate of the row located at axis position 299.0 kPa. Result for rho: 0.9815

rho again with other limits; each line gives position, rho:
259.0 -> 1.04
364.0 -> 0.9426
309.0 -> 0.9492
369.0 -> 0.9972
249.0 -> 1.07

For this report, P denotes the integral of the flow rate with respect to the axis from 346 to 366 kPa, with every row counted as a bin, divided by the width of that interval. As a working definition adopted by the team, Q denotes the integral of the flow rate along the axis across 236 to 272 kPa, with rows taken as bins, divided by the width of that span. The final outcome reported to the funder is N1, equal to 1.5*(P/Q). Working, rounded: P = 0.83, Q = 1.07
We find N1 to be 1.2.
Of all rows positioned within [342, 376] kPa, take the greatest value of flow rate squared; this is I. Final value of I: 0.99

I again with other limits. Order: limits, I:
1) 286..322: 1.05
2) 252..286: 1.21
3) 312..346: 0.97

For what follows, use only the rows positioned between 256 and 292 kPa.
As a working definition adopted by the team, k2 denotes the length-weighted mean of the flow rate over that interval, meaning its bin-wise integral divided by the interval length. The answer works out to 1.06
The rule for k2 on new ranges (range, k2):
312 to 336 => 0.87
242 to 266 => 1.06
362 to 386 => 0.81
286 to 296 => 1.02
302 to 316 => 0.97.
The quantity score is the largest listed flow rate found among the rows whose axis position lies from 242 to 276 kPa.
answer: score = 1.102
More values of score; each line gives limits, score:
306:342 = 0.9829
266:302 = 1.102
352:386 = 0.9972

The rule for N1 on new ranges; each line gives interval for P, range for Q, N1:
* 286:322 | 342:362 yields 1.9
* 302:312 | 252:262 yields 1.4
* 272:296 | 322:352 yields 2.1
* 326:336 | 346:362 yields 1.4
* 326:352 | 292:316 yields 1.1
